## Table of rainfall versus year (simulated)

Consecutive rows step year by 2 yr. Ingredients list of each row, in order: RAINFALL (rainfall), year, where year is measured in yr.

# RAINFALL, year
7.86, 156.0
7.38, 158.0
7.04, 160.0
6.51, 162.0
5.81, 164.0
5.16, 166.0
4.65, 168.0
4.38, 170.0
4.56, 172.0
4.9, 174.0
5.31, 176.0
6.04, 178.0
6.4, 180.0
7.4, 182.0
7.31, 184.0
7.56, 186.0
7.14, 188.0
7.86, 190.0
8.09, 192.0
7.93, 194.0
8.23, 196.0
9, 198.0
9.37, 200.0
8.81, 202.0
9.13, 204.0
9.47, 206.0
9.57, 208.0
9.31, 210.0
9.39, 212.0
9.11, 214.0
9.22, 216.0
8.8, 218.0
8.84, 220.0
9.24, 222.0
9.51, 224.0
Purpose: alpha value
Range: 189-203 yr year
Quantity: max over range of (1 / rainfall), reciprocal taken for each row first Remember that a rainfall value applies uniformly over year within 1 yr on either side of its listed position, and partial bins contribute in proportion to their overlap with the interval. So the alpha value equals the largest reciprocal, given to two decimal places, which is 0.13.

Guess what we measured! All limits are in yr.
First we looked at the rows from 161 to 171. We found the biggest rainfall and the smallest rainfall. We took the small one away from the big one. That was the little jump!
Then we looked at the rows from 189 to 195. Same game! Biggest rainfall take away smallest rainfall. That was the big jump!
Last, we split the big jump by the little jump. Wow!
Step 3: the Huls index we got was 0.11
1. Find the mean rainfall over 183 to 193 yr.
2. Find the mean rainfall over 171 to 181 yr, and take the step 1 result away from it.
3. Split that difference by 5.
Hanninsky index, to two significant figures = -0.43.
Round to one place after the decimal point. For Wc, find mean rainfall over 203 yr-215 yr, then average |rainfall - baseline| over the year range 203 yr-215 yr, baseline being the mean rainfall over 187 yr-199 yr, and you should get 1.3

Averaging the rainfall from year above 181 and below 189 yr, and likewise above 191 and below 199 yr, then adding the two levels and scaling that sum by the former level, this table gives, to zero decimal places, 115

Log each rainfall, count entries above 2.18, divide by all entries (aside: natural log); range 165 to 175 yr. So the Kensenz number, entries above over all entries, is 0.00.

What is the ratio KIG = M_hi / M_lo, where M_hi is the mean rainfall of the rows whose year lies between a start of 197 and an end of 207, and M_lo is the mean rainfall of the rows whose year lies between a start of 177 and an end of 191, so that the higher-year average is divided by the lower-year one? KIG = 1.29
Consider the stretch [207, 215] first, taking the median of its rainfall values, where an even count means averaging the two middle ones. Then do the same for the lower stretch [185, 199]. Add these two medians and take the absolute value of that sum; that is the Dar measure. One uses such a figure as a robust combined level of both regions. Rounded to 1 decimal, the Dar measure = 17.3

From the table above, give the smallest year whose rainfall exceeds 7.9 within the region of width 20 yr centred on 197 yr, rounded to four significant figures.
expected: 192.0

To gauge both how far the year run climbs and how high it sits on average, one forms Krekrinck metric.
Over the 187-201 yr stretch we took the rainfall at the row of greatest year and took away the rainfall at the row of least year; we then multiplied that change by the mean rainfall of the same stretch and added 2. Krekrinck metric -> 20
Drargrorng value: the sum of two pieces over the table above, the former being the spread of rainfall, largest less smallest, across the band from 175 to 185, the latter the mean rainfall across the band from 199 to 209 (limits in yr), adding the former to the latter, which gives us 11.4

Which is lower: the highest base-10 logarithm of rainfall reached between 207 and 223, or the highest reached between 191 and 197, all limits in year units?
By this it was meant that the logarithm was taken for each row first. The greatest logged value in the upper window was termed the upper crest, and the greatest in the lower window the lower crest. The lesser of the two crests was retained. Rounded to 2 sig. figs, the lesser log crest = 0.92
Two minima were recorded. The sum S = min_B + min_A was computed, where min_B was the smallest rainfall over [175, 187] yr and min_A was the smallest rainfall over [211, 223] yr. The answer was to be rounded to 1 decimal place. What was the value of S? 14.1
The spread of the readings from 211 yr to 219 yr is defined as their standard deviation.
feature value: 0.2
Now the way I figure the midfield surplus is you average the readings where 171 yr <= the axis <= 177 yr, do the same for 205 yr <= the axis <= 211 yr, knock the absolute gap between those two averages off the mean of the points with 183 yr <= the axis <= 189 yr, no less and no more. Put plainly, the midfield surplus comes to 2.8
